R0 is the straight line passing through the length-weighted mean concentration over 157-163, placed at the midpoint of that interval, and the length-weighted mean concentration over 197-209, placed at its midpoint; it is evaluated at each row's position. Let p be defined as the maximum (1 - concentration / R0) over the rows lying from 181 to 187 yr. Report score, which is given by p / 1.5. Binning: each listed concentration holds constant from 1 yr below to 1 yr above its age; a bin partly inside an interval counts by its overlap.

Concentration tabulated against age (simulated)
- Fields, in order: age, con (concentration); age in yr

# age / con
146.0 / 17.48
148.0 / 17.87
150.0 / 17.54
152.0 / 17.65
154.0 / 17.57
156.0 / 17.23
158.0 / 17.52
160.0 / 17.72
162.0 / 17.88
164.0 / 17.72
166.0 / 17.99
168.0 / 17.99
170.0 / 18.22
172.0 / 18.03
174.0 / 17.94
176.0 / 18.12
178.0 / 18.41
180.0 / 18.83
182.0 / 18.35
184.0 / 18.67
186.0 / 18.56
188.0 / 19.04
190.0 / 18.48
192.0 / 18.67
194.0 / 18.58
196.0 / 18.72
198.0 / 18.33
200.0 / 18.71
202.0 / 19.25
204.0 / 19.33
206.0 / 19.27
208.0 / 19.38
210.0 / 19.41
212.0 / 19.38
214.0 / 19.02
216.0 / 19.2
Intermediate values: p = 0.002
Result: 0.002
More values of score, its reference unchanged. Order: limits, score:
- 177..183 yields 0.002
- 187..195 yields 0.007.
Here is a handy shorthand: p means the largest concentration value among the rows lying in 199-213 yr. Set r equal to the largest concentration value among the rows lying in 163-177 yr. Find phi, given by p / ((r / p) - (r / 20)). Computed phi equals 701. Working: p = 19.41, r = 18.22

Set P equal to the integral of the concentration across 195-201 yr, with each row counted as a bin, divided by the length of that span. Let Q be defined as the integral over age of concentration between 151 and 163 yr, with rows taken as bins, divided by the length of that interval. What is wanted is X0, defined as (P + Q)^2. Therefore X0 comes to 1309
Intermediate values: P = 18.6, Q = 17.6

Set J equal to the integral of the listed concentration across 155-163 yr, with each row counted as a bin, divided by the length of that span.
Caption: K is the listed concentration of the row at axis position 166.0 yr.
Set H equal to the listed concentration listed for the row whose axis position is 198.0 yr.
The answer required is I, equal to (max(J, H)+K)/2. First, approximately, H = 18.33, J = 17.6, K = 17.99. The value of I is 18.2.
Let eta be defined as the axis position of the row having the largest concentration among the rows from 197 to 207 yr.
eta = 204.0 yr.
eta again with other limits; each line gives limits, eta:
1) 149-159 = 152.0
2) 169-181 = 180.0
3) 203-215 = 210.0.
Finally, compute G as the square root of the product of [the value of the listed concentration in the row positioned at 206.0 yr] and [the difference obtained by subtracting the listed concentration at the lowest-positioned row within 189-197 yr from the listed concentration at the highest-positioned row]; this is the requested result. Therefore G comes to 2.2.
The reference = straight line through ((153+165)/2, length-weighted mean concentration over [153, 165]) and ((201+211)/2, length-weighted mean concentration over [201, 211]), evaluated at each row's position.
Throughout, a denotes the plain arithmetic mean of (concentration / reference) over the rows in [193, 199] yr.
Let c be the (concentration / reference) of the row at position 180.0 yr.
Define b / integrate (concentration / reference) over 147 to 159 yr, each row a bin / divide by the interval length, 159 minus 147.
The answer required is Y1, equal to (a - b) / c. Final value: -0.032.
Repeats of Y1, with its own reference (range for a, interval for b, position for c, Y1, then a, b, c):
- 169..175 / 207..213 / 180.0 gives 0.003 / 1.00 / 1.00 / 1.02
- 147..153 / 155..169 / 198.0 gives 0.024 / 1.02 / 1.00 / 0.96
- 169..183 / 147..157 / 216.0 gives -0.011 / 1.00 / 1.01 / 0.97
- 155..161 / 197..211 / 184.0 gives 0.004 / 1.00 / 0.99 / 1.01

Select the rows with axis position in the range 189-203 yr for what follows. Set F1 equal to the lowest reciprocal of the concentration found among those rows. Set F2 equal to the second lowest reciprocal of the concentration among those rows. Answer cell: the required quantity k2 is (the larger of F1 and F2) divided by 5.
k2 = 0.0107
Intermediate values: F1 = 0.0519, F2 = 0.0534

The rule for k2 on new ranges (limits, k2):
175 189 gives 0.0106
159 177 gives 0.0110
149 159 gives 0.0114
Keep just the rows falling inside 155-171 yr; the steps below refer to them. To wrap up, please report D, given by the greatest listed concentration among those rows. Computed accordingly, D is 18.22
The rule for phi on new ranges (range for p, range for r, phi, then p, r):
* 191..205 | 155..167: 620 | 19.33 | 17.99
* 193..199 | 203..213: 282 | 18.72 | 19.41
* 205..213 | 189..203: 663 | 19.41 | 19.25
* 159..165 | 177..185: 160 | 17.88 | 18.83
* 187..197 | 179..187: 401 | 19.04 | 18.83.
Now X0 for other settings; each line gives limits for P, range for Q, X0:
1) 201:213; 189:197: 1440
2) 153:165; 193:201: 1310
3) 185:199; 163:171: 1340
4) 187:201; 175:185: 1378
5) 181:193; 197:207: 1414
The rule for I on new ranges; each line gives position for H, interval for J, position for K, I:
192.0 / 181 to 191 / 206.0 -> 19.0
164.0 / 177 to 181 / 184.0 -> 18.6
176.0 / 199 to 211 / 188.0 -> 19.1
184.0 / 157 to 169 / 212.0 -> 19.0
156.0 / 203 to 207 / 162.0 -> 18.6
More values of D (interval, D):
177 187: 18.83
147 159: 17.87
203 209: 19.38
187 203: 19.25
